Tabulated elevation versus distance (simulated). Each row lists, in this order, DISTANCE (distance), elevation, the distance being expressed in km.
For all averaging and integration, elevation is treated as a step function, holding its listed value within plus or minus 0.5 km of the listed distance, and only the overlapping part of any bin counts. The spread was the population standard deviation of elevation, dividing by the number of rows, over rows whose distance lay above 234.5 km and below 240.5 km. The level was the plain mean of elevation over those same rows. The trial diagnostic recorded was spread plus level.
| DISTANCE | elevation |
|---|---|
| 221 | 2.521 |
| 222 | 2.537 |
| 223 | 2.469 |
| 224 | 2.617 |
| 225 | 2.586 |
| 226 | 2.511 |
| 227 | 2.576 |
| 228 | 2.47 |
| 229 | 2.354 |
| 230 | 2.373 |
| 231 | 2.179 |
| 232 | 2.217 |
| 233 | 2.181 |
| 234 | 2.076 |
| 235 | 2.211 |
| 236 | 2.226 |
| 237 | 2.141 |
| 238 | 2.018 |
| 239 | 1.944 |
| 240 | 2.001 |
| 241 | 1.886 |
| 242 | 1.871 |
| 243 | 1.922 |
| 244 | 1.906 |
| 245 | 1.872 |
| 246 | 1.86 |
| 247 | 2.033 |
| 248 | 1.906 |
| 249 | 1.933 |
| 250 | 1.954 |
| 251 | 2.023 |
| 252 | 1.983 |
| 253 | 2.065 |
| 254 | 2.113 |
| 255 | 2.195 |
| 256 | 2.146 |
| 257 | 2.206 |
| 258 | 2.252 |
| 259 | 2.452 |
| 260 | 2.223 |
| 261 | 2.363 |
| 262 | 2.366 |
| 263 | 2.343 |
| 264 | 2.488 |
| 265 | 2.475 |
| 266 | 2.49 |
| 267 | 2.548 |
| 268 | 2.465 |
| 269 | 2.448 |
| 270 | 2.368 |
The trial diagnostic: 2.20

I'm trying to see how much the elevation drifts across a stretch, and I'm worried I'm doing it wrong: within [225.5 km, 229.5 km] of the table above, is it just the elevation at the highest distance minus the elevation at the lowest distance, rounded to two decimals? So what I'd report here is -0.16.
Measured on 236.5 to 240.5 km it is -0.14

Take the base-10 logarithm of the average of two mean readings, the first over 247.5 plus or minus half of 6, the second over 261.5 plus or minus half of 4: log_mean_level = 0.33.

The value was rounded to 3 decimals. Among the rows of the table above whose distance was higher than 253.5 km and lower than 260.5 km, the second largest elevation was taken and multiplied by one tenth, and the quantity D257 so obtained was 0.225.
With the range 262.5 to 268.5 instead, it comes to 0.249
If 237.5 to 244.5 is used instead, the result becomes 0.200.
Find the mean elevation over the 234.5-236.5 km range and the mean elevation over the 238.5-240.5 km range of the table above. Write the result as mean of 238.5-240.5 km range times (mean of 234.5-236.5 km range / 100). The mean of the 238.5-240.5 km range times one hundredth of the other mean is 0.0438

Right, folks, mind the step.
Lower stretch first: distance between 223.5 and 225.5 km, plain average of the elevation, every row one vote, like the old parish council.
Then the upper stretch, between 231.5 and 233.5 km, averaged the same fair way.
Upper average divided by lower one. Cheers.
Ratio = 0.85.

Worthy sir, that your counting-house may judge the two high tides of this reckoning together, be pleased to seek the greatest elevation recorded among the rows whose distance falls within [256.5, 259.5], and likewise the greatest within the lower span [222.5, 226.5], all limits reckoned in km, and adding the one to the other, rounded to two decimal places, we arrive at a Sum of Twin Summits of 5.07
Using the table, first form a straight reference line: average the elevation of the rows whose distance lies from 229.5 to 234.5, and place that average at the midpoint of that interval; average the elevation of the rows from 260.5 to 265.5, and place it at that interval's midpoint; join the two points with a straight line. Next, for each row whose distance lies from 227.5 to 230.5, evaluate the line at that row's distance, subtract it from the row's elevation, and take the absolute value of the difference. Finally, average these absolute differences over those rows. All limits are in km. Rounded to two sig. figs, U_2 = 0.21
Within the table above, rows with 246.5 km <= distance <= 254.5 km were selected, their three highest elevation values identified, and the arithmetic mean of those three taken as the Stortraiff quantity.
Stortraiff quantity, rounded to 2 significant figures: 2.1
